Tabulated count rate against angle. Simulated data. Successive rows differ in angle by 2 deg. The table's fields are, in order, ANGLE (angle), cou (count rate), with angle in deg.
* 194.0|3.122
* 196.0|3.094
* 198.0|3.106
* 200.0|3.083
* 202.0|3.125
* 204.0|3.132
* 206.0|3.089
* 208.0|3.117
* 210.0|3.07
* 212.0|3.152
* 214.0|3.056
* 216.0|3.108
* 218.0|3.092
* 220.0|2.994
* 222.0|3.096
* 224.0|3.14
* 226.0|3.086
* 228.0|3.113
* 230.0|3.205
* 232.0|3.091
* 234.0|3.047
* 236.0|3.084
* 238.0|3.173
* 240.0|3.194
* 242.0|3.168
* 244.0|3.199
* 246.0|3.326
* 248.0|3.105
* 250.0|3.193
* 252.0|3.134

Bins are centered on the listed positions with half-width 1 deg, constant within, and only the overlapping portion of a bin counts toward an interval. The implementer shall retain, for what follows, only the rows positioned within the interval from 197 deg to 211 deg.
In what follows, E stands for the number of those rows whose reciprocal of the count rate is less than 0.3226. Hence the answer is 4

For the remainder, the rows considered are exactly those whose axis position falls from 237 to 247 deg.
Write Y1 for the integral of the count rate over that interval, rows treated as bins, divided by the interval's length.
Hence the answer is 3.212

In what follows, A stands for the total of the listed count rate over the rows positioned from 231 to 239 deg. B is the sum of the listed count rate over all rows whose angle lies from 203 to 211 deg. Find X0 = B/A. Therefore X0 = 1.00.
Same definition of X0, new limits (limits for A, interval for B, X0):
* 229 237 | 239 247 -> 1.04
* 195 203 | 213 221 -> 0.99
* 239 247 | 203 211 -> 0.96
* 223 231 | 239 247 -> 1.03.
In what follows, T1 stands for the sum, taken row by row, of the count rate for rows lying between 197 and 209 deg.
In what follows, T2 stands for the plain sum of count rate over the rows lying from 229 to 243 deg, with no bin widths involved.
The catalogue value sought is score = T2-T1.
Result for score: 3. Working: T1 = 19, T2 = 22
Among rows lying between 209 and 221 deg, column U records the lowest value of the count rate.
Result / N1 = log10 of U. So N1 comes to 0.476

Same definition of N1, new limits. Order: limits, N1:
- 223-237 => 0.484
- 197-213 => 0.487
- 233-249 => 0.484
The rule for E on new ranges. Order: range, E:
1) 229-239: 2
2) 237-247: 5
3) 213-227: 2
